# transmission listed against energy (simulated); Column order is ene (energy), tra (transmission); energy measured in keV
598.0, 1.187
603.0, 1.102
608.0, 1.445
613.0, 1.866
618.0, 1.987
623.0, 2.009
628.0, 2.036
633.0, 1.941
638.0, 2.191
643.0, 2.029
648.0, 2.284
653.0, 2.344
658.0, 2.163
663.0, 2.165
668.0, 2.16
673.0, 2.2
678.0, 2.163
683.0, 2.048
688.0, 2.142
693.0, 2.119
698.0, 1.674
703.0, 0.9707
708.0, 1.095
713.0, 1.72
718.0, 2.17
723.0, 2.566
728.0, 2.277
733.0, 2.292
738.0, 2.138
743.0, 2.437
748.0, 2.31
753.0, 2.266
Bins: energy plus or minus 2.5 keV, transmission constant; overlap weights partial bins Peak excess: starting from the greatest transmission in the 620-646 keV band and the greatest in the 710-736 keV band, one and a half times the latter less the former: 1.66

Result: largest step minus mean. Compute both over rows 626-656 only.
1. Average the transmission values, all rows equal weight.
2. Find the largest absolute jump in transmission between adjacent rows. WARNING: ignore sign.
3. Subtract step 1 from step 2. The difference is -1.9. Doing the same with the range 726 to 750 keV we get -2.0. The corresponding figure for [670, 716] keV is -1.1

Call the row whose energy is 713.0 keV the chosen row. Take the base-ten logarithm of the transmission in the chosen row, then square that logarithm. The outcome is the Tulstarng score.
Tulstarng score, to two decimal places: 0.06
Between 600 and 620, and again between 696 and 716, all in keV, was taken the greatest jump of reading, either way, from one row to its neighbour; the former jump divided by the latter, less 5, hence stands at -4.4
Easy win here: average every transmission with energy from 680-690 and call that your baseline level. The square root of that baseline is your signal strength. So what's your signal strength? 1.45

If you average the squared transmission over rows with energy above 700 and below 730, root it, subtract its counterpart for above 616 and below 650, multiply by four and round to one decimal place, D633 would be -0.7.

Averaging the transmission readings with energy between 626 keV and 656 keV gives 2.14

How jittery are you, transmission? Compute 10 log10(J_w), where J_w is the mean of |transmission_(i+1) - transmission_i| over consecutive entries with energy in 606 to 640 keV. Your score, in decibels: -8.1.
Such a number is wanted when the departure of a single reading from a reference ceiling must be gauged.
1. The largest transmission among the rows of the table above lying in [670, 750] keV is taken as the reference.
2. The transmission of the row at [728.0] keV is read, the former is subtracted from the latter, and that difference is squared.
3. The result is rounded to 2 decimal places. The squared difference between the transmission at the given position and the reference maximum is 0.08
